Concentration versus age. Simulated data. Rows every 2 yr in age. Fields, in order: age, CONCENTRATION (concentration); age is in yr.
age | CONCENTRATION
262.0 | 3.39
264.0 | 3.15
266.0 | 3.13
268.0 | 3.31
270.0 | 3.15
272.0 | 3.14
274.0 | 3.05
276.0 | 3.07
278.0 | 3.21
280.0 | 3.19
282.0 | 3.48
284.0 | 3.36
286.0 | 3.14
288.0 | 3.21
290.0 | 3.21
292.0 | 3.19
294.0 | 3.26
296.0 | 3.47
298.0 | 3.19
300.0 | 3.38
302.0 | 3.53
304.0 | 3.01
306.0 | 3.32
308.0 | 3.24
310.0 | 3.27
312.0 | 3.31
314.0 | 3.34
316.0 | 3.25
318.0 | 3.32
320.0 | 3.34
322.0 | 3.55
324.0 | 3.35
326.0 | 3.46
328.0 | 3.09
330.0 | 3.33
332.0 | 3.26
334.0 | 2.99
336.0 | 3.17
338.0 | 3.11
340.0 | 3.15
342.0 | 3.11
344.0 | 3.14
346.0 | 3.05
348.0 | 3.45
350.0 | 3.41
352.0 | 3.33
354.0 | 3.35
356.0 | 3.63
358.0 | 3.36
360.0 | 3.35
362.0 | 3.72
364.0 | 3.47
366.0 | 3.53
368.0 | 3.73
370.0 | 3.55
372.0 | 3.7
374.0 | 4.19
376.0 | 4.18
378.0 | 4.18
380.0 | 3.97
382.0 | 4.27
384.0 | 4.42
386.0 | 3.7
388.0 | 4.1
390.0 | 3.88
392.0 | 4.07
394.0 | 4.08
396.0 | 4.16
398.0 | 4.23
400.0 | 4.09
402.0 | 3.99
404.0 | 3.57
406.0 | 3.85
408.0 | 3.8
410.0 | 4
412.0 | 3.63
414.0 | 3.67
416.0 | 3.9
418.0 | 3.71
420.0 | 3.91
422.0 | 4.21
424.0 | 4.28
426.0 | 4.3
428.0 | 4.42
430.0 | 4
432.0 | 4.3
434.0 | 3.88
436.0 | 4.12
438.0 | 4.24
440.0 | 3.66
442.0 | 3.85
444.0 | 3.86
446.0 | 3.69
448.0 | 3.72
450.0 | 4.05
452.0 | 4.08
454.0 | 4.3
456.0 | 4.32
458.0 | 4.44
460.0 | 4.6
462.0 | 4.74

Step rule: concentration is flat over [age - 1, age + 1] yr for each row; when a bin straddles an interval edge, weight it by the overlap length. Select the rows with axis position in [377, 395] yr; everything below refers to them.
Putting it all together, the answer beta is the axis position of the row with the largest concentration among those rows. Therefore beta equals 384.0 yr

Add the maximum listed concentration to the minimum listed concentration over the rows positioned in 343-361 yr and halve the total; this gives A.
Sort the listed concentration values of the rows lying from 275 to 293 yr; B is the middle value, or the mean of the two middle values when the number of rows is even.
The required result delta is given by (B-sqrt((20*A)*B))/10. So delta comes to -1.14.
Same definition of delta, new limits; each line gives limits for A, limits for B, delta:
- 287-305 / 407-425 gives -1.21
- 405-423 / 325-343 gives -1.26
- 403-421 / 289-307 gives -1.24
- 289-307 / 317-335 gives -1.14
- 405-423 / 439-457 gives -1.35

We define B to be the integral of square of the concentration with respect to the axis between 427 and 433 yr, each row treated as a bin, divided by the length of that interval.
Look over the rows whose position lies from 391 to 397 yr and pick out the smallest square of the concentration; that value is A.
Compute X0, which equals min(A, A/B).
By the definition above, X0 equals 0.9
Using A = 17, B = 18.0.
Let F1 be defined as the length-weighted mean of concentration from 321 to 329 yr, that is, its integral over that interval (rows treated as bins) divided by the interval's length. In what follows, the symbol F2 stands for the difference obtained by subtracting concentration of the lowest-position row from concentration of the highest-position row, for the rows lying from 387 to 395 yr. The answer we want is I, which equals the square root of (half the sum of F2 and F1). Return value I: 1.29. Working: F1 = 3.4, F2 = -0.02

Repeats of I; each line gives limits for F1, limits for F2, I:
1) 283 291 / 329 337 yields 1.24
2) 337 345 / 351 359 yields 1.26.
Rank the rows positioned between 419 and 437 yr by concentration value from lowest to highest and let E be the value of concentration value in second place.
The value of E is 3.91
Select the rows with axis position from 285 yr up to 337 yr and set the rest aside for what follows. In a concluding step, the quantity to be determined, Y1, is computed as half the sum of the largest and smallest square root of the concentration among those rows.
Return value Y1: 1.81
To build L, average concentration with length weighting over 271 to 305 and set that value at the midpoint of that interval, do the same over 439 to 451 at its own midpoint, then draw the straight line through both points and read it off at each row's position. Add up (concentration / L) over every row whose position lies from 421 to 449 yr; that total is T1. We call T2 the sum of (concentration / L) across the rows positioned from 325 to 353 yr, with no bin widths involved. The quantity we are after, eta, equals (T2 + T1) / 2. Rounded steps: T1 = 15.0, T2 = 13.2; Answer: 14.1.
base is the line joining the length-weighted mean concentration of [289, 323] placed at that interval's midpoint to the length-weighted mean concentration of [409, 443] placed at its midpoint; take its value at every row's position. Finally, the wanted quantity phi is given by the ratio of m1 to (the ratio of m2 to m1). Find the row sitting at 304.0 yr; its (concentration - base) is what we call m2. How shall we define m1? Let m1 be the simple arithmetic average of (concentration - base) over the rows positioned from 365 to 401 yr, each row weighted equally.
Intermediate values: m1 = 0.25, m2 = -0.3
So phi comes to -0.22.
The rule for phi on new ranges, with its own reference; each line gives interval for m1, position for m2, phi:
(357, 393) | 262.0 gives 0.06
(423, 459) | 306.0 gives 0.00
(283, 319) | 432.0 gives 0.00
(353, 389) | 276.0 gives -0.23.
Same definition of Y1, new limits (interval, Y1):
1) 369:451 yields 1.99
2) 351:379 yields 1.94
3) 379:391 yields 2.01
